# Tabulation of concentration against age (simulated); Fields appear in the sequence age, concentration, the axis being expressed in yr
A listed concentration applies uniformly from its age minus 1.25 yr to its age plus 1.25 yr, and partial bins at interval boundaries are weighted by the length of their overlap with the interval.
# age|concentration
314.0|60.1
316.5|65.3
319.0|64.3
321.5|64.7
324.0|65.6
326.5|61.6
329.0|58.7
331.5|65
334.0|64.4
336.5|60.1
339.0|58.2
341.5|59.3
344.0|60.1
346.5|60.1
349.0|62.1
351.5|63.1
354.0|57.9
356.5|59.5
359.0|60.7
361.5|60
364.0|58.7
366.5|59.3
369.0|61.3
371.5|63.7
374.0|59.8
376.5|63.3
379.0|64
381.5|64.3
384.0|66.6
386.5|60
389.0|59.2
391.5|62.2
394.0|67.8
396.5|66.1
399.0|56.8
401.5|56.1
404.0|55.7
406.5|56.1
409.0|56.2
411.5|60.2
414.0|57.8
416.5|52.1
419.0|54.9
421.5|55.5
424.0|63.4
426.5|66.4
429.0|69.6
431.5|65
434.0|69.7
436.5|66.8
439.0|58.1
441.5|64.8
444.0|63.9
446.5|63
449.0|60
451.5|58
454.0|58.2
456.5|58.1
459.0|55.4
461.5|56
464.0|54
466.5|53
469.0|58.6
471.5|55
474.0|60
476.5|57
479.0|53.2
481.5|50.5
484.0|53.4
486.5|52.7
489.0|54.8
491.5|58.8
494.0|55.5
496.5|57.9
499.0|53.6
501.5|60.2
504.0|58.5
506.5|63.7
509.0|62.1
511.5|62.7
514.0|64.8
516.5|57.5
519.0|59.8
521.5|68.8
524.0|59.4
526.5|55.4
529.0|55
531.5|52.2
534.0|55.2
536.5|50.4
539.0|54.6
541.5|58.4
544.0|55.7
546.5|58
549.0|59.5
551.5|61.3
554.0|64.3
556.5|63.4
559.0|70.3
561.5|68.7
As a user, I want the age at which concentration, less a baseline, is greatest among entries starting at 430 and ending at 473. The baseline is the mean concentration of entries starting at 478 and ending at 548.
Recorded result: 434.0 yr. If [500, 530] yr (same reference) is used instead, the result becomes 521.5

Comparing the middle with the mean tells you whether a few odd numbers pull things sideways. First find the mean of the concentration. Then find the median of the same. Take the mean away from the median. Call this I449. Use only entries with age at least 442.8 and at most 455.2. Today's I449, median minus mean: -0.62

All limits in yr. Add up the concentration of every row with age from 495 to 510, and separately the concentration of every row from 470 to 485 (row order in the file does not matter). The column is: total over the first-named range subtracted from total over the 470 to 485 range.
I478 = -27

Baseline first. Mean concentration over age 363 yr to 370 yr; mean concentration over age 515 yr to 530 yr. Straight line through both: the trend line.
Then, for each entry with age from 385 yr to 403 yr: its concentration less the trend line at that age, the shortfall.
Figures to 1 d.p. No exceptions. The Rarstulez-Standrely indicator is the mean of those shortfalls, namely 1.5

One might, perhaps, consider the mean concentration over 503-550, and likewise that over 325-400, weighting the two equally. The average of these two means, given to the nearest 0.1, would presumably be 60.0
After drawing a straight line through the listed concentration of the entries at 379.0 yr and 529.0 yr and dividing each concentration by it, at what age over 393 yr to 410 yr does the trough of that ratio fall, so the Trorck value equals 404.0 yr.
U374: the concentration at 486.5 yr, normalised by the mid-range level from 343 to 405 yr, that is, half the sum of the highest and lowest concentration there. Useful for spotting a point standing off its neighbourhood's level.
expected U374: 0.85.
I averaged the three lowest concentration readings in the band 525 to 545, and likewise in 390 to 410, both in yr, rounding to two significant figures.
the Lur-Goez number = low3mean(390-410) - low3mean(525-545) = 3.6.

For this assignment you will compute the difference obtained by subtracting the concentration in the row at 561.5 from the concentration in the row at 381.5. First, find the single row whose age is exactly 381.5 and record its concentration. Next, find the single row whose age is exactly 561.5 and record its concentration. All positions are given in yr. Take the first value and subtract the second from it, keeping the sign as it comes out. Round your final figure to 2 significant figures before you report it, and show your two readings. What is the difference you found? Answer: -4.4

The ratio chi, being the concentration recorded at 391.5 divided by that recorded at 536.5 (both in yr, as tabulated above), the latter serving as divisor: 1.23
